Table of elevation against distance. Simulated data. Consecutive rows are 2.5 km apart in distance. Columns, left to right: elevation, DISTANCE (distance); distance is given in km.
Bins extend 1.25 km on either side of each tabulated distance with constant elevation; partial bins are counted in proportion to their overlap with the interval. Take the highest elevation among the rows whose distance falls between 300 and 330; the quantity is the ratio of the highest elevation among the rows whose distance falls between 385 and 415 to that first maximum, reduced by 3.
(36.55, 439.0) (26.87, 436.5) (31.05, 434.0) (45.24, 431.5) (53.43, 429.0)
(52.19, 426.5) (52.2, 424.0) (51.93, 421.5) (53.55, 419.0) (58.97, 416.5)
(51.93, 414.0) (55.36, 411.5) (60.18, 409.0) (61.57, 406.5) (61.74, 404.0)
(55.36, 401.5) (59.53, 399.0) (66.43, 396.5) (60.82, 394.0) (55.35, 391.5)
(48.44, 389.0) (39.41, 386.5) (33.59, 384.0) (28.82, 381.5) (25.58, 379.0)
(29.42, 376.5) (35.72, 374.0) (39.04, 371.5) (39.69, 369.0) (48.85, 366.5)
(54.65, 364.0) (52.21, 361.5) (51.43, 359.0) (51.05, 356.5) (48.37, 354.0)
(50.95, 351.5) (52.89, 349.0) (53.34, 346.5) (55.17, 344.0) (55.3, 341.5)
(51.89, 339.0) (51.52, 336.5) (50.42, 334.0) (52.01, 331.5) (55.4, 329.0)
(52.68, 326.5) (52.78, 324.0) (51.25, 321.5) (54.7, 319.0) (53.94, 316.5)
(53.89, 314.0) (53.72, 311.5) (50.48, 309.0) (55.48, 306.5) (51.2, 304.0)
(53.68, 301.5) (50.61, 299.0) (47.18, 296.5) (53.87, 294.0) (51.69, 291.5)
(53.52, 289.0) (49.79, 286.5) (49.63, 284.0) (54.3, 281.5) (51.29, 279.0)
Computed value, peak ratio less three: -1.80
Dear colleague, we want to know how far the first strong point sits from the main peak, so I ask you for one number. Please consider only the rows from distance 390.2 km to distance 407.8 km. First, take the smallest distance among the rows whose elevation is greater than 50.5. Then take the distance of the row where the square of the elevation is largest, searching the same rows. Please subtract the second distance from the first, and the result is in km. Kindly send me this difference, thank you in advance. -5.0 km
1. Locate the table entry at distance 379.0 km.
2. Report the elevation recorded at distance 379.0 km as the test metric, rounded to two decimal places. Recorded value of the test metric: 25.58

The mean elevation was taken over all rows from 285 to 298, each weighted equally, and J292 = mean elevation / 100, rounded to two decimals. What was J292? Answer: 0.51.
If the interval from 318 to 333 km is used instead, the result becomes 0.53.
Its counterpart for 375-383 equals 0.28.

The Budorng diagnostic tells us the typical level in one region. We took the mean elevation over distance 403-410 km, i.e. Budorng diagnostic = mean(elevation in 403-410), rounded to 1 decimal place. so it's 61.2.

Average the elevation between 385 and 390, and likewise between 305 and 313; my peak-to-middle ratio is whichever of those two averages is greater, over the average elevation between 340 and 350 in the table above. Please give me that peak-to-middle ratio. 0.98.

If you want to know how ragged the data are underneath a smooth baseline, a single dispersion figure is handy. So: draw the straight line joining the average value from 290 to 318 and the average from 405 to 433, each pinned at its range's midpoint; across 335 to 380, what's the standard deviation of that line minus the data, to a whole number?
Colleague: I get 9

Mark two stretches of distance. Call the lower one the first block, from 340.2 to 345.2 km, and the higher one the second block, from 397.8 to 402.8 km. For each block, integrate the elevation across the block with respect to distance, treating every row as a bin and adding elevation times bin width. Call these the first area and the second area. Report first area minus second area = -11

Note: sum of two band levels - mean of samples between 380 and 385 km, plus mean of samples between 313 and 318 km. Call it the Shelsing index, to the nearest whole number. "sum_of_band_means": 85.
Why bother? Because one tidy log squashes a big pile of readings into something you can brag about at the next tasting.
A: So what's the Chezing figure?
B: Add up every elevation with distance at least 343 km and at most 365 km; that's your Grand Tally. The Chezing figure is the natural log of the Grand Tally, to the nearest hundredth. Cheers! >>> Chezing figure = 6.15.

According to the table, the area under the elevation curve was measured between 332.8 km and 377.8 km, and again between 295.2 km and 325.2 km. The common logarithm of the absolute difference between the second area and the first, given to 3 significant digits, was 2.78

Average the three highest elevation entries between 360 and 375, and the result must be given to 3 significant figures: 51.9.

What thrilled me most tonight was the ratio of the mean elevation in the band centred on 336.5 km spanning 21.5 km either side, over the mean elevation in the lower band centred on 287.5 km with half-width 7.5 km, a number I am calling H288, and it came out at 1.01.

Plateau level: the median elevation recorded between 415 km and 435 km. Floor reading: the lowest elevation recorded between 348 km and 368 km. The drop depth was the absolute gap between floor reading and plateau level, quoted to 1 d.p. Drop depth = 3.8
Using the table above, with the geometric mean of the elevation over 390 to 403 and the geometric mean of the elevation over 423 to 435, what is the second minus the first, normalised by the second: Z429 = -0.29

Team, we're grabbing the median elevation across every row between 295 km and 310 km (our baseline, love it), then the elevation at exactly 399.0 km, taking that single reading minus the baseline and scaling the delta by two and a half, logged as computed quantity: 22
